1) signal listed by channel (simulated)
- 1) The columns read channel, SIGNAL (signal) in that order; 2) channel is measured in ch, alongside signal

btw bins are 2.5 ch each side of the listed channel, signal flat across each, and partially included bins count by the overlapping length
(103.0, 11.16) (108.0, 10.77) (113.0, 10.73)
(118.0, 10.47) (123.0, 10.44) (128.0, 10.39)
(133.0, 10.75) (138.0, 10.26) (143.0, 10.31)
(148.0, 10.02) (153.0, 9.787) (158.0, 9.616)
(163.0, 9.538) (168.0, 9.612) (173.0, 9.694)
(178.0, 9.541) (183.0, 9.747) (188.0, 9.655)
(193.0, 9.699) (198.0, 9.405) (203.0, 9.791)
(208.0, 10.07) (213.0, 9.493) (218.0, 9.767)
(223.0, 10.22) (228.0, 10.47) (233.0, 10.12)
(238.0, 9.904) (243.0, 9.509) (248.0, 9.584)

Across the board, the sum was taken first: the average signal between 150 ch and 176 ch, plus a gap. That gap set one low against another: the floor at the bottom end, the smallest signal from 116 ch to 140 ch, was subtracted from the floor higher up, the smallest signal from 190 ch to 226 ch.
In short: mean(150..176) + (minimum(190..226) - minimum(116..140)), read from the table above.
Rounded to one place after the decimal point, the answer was 8.8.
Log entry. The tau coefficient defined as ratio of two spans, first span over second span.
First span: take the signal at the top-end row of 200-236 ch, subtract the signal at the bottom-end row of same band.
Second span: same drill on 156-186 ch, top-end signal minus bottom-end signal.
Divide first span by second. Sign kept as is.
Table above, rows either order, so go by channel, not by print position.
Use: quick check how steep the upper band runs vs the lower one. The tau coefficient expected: 2.5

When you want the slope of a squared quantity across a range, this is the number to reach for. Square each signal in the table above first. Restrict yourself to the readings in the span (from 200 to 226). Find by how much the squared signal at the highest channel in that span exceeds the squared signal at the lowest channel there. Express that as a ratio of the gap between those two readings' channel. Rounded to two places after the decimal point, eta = 0.43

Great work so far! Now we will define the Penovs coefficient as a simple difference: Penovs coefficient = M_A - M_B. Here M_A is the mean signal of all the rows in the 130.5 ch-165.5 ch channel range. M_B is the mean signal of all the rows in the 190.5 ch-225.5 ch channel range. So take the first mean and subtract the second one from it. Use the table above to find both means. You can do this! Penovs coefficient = 0.26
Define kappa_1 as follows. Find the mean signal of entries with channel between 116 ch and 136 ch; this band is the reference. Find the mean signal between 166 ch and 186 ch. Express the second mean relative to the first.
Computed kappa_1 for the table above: 0.92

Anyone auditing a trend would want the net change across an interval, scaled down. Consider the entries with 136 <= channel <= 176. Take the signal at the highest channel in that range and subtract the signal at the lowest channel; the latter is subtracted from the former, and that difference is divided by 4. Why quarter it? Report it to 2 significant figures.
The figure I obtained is -0.14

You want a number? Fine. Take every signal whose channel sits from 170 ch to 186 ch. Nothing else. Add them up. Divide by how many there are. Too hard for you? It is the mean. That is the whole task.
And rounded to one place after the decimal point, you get 9.7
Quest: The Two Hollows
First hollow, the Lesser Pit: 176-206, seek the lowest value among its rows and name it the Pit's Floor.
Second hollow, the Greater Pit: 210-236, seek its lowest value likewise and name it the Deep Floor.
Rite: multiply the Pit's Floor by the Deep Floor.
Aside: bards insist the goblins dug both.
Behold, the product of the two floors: 89.3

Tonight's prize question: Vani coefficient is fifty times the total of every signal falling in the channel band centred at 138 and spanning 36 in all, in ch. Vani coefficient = 3598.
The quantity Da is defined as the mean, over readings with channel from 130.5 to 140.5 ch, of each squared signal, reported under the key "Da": 110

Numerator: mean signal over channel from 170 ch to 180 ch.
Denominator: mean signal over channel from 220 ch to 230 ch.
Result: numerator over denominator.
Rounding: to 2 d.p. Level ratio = 0.93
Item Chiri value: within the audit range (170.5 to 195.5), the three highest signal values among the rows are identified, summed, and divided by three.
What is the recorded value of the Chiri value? 9.7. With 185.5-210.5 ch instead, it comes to 9.9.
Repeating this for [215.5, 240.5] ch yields 10.3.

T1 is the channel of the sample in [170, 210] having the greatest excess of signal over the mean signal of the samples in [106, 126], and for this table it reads 208.0 ch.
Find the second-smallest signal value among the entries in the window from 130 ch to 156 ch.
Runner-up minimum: 10.02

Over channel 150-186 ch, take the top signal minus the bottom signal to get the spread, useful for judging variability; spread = 0.25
